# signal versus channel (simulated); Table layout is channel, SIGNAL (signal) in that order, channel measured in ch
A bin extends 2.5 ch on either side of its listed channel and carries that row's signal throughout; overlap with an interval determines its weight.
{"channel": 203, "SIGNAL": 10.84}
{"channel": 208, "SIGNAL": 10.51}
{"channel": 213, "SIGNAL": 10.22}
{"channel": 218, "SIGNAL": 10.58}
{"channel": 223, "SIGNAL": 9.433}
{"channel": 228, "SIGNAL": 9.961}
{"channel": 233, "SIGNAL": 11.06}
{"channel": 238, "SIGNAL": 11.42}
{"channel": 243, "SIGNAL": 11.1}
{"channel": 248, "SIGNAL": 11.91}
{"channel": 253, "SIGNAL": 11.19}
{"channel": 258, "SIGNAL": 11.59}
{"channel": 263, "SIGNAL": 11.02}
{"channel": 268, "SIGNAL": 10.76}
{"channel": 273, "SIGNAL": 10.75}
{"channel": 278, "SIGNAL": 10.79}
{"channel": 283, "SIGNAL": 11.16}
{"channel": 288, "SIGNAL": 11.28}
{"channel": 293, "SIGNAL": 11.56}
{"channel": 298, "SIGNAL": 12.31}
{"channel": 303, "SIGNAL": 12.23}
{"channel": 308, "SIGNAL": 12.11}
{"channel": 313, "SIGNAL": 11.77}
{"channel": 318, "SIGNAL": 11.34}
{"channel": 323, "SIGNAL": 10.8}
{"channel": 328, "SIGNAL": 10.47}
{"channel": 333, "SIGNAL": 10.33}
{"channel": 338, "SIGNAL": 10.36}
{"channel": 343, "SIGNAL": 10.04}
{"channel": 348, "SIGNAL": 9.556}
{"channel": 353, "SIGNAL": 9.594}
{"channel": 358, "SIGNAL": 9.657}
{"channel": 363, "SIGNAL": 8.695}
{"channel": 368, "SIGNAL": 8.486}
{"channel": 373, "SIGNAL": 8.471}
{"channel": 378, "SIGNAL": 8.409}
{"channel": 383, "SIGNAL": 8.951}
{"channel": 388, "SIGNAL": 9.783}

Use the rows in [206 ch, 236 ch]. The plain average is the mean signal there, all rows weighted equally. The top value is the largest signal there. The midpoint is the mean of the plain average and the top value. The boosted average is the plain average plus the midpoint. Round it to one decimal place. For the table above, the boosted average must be 21.0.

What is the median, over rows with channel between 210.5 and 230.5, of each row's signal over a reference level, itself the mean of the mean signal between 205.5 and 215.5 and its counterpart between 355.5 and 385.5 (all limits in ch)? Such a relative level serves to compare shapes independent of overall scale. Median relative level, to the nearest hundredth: 1.05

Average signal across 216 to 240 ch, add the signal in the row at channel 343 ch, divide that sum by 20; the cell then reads 1.03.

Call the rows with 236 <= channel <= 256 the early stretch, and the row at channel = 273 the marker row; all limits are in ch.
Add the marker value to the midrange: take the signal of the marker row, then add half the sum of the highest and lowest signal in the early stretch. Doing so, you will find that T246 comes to 22.3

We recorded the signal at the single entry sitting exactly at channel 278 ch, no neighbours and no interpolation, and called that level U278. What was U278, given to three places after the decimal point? 10.790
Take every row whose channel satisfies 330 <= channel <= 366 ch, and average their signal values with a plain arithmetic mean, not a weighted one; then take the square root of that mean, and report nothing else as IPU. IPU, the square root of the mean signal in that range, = 3.12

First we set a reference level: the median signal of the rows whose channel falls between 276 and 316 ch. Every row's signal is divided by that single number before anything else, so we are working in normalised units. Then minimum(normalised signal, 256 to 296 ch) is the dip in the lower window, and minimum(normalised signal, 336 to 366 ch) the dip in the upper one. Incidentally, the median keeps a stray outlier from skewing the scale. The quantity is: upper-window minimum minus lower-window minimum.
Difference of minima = -0.18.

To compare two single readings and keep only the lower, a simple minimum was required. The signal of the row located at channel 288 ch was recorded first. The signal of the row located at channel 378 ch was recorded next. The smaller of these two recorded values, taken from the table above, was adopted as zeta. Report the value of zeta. 8.4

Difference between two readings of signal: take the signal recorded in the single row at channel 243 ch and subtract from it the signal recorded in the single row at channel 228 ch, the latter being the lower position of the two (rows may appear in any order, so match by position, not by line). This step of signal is 1.1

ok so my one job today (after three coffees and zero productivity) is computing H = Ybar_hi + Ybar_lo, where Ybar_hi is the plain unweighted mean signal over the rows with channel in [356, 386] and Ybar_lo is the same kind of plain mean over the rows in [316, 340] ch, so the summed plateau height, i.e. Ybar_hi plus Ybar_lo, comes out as 19.4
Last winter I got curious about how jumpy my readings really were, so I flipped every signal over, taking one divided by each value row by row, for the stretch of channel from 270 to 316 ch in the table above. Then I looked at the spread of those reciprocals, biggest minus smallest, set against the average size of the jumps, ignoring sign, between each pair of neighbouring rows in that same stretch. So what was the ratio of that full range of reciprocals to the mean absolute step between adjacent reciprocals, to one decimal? 6.1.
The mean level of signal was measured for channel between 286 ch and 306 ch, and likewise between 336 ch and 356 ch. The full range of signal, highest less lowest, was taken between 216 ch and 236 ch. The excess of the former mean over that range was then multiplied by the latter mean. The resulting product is 101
